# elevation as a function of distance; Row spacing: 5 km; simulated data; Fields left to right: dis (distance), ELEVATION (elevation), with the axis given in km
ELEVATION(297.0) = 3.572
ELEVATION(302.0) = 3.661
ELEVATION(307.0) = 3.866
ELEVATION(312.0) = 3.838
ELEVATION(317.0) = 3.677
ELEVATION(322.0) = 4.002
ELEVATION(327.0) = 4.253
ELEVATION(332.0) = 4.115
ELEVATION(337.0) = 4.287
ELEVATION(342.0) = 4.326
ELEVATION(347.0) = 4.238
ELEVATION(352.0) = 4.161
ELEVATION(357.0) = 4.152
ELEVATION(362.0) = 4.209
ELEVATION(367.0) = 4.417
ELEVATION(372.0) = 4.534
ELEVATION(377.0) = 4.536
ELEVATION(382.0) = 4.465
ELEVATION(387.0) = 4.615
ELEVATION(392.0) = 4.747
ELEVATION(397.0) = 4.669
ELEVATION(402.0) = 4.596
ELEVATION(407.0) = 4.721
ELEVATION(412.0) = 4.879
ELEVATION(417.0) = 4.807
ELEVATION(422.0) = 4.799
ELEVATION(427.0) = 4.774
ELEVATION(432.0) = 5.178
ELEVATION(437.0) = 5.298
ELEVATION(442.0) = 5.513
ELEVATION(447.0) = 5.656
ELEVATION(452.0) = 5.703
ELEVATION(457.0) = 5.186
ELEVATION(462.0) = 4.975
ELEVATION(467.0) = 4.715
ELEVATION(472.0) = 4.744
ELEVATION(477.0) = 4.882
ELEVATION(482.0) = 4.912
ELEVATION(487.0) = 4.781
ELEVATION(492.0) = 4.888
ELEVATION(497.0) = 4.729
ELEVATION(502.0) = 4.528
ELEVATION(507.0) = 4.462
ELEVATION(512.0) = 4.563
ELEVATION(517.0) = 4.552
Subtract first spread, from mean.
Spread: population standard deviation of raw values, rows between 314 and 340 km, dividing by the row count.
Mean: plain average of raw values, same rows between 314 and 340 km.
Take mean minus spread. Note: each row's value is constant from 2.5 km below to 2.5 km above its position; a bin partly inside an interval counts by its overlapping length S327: 3.8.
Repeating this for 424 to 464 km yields 5.0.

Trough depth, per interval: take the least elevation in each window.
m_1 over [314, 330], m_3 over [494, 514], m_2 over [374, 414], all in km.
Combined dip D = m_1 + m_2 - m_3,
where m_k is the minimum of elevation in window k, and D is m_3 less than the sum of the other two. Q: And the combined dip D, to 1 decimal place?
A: 3.7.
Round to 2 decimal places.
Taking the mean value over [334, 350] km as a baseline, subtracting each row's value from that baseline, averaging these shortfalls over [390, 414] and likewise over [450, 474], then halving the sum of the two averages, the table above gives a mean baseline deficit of -0.61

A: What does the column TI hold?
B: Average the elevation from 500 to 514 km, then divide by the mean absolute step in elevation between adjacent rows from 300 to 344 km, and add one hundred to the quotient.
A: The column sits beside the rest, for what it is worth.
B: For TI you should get 127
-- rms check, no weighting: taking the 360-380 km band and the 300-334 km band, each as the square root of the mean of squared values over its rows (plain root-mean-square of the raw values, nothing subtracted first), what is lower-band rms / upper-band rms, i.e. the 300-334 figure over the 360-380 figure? 0.89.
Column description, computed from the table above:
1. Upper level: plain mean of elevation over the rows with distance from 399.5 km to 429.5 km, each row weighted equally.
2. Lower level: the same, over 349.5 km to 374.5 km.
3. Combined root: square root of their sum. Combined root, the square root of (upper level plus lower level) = 3.01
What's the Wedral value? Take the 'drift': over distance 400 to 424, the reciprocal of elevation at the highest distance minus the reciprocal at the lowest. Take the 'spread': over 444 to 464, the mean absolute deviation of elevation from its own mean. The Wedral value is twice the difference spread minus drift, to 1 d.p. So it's 0.6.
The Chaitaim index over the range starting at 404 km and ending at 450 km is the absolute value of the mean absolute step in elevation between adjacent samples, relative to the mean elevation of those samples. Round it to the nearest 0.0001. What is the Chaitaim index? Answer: 0.0282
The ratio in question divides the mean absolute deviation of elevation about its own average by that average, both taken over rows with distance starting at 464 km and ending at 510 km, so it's 0.024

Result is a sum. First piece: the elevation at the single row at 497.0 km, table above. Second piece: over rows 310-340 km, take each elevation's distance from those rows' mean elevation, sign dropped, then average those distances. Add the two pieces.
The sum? 4.92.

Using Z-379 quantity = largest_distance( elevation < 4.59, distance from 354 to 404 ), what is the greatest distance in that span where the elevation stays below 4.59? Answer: 382.0 km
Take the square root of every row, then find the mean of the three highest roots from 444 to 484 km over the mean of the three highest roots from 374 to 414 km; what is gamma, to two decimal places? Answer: 1.07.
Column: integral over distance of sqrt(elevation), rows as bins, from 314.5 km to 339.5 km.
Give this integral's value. 50.4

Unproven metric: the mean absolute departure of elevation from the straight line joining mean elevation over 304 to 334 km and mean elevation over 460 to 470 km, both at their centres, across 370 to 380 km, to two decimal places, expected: 0.24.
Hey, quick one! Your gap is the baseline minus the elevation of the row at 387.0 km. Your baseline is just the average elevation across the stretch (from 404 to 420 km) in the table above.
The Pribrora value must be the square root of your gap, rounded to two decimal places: 0.43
